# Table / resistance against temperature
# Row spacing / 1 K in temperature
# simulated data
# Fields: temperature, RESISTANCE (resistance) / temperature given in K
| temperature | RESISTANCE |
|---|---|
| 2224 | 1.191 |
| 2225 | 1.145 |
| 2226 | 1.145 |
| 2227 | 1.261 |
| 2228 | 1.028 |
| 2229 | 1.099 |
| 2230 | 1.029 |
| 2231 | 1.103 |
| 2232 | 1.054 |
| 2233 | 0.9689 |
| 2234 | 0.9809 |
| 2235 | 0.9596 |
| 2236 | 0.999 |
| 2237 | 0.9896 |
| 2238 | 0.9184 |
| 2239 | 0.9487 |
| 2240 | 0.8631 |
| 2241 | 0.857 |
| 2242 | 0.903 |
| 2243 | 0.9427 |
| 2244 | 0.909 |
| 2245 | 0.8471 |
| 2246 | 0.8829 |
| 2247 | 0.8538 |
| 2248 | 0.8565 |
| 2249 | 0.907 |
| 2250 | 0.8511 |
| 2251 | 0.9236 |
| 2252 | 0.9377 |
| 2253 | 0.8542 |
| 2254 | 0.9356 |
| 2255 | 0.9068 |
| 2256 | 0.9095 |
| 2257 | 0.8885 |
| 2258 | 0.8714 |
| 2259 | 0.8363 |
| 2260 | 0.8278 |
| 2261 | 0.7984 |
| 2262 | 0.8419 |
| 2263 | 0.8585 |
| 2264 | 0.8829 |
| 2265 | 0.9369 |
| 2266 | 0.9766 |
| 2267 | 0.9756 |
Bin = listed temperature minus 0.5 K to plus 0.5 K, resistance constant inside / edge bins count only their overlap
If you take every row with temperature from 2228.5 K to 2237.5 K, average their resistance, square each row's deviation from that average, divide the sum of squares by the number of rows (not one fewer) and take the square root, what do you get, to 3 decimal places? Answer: 0.051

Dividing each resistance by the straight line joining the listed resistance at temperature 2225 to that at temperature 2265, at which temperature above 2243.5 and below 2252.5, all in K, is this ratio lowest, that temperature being 2245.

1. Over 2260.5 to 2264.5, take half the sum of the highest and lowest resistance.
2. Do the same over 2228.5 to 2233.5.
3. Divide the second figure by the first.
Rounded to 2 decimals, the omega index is 1.23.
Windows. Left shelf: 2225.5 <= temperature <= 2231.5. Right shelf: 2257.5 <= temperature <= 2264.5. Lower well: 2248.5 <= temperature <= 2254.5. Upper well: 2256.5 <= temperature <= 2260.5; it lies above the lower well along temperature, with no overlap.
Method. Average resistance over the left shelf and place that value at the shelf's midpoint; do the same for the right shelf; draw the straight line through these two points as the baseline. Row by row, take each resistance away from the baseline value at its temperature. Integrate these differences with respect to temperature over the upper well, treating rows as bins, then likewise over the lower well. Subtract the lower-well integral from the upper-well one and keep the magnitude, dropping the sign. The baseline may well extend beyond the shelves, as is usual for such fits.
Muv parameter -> 0.1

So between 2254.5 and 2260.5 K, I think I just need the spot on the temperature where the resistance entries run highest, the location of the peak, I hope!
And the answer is 2256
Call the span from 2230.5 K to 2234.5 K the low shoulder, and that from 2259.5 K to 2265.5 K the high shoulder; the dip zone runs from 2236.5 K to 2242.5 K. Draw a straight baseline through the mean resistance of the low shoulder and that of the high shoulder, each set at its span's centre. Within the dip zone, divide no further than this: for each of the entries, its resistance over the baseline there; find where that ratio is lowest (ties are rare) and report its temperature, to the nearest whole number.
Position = 2241 K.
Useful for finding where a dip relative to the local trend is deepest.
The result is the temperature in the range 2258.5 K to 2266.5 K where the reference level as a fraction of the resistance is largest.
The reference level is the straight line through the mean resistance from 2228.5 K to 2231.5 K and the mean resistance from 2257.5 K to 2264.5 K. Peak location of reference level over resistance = 2261 K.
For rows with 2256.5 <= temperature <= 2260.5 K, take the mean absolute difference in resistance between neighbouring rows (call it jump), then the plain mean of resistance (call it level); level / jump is 42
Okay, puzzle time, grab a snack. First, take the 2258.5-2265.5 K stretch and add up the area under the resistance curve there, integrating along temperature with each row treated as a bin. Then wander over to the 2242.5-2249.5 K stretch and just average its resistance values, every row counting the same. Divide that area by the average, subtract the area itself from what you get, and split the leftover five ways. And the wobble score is 0.15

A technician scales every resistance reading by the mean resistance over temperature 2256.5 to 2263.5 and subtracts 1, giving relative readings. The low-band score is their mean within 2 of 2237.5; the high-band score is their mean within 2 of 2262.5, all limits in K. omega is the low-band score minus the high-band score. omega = 0.14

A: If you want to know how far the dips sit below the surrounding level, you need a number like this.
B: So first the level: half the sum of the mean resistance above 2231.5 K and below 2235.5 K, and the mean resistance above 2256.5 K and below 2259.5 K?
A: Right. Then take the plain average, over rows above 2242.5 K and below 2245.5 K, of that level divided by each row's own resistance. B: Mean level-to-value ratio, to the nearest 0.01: 1.03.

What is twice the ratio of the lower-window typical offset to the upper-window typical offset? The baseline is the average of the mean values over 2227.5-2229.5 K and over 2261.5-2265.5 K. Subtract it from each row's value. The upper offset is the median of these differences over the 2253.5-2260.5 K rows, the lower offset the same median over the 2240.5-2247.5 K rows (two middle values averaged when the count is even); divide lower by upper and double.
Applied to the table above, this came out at 2.1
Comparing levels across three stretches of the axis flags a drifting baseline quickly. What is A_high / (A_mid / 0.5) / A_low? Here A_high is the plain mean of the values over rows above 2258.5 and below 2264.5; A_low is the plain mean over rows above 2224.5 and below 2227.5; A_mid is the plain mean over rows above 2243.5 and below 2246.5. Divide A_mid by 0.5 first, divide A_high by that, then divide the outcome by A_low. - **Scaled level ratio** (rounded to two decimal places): 0.40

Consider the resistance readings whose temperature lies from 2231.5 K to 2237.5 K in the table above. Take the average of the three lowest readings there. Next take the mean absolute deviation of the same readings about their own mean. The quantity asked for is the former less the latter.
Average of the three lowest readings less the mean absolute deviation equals 0.95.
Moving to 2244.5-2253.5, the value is 0.82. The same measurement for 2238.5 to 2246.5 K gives 0.82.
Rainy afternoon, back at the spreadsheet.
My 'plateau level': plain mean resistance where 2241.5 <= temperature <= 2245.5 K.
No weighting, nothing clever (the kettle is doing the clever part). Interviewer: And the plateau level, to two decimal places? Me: 0.90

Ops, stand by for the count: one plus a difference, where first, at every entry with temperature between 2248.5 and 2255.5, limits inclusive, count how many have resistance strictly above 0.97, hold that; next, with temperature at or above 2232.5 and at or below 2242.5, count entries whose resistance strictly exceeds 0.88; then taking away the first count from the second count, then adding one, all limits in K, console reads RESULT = 9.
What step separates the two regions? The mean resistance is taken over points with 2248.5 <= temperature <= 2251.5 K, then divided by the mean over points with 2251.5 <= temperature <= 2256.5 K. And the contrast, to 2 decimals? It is 0.98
